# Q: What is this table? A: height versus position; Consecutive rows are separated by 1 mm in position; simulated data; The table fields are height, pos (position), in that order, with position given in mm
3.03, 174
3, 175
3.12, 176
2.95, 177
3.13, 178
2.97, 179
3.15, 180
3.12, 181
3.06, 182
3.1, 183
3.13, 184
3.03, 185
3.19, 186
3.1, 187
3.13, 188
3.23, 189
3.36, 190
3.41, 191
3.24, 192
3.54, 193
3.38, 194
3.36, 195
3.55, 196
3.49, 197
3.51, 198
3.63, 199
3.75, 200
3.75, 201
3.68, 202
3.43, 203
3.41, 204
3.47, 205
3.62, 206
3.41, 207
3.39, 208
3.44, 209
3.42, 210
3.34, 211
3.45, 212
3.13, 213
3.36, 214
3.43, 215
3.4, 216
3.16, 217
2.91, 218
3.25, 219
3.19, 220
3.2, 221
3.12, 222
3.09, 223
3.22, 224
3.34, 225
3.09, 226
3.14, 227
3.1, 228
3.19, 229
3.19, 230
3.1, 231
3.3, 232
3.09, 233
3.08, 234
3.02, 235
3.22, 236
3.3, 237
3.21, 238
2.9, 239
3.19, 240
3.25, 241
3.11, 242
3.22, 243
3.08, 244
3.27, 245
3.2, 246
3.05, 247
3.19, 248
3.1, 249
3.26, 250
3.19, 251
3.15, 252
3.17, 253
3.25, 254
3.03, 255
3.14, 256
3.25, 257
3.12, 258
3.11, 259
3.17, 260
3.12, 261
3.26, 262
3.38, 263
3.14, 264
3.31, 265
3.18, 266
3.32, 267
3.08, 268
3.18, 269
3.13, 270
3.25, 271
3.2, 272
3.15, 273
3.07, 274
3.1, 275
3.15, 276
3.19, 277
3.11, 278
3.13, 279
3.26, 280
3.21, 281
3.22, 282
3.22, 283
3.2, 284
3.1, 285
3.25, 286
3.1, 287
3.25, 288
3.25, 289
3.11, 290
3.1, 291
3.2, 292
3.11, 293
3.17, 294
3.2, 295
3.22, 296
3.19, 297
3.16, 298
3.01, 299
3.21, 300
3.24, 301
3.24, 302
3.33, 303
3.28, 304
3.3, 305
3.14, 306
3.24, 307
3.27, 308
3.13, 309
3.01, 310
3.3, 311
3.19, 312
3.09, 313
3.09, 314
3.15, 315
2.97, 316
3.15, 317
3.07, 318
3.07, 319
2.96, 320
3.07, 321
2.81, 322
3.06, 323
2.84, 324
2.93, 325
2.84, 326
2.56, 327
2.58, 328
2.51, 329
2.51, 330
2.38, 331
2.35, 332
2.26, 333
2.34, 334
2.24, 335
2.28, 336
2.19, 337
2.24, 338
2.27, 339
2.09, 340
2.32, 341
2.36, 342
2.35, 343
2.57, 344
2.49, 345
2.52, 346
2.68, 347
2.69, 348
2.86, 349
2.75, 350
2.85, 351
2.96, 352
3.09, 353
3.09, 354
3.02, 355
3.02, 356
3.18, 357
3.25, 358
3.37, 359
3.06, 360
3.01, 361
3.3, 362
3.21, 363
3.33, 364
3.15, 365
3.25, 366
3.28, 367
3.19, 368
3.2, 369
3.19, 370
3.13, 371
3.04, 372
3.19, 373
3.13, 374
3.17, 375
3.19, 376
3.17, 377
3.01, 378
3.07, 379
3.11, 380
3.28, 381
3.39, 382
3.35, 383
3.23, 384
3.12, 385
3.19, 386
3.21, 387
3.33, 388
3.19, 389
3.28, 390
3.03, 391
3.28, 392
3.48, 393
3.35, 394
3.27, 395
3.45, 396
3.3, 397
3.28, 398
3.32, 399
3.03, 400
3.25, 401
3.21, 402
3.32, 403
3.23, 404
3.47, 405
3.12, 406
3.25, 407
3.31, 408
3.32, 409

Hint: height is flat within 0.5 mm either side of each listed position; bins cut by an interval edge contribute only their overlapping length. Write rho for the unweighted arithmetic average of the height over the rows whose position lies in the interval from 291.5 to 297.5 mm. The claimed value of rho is 3.18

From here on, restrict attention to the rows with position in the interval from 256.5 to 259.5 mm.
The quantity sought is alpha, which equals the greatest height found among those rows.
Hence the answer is 3.25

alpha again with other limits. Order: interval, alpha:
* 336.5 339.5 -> 2.27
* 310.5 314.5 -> 3.3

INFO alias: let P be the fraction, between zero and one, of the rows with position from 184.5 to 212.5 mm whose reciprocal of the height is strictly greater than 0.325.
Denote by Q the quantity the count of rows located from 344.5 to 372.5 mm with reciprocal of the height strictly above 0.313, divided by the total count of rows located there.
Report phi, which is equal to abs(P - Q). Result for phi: 0.7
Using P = 0.036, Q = 0.7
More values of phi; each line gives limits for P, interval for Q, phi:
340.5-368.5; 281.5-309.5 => 0.2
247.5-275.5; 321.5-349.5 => 0.9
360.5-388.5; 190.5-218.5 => 0.0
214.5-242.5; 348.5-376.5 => 0.6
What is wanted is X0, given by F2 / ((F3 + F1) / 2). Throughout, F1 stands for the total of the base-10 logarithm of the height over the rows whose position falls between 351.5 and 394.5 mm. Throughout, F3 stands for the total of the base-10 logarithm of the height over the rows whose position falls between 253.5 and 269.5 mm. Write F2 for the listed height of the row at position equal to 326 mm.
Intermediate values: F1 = 22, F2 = 2.84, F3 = 8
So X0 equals 0.19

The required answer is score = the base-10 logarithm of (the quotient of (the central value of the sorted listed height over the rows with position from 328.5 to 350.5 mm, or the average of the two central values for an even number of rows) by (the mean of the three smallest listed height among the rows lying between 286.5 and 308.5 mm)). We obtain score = -0.12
